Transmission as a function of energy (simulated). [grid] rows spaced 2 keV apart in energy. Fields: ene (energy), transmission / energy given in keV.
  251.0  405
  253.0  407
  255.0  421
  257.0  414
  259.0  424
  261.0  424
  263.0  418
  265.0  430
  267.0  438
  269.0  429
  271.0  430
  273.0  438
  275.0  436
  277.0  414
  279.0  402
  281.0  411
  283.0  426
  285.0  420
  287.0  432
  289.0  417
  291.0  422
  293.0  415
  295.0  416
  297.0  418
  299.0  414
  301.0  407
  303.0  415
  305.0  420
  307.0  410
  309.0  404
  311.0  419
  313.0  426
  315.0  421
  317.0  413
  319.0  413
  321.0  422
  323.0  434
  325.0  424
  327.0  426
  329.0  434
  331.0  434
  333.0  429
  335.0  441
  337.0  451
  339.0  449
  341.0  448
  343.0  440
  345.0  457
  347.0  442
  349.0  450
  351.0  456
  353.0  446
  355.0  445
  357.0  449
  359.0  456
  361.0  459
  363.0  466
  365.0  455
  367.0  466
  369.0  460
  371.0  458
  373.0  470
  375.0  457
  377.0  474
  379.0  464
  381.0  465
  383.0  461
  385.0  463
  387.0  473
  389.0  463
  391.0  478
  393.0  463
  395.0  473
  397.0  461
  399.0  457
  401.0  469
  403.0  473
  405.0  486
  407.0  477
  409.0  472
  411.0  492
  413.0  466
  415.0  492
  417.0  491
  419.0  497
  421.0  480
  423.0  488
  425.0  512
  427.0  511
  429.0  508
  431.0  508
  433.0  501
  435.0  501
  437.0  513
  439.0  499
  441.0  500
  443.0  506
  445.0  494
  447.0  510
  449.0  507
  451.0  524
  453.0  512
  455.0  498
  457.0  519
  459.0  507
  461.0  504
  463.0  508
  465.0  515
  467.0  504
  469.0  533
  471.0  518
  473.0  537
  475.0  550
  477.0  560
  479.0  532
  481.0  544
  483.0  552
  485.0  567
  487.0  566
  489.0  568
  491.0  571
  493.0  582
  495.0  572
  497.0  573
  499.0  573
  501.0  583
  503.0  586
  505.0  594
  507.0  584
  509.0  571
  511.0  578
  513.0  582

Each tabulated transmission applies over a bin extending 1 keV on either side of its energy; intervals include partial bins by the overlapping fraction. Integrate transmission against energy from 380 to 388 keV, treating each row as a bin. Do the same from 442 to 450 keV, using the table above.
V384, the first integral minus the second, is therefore -310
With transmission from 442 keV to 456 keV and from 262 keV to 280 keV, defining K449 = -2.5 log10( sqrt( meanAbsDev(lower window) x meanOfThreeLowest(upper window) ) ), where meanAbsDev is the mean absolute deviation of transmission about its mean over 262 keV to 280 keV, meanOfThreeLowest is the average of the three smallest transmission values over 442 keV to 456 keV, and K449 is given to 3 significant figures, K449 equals -4.61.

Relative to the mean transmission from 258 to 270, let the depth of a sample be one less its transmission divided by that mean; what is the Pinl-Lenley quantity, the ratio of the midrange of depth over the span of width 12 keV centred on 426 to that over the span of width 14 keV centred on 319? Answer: -19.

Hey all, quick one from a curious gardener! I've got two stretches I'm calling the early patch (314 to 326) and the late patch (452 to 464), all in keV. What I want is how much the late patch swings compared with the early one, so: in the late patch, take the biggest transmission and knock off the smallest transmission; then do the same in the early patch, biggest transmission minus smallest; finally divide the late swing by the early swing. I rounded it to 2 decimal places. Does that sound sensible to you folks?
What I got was 1.00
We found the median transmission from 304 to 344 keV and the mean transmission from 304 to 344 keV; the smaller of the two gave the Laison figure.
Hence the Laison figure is 426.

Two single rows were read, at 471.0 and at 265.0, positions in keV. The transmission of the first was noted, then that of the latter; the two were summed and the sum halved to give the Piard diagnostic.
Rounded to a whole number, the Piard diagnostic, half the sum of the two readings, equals 474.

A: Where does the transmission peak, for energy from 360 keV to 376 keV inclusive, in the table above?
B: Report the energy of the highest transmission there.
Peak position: 373.0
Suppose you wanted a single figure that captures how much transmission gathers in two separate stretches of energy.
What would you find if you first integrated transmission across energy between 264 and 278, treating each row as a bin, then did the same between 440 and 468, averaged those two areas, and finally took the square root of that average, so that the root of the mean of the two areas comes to 101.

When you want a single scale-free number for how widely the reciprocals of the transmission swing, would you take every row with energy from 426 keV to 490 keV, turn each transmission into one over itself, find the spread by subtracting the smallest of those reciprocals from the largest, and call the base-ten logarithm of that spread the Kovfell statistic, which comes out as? -3.6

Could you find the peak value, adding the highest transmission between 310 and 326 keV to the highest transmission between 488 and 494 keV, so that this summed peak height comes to 1016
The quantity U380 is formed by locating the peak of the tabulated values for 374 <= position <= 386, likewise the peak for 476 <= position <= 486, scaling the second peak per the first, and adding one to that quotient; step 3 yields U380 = 2.20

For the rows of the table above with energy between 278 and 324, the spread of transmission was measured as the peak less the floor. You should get 32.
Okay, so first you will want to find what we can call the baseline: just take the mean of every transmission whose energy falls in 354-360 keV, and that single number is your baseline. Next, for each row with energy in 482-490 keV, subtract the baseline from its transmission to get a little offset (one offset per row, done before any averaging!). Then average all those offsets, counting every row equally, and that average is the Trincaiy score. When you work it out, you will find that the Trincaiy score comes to 113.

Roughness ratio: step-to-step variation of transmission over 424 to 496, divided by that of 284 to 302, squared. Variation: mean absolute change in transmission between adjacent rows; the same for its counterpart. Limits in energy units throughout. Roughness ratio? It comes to 2.3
